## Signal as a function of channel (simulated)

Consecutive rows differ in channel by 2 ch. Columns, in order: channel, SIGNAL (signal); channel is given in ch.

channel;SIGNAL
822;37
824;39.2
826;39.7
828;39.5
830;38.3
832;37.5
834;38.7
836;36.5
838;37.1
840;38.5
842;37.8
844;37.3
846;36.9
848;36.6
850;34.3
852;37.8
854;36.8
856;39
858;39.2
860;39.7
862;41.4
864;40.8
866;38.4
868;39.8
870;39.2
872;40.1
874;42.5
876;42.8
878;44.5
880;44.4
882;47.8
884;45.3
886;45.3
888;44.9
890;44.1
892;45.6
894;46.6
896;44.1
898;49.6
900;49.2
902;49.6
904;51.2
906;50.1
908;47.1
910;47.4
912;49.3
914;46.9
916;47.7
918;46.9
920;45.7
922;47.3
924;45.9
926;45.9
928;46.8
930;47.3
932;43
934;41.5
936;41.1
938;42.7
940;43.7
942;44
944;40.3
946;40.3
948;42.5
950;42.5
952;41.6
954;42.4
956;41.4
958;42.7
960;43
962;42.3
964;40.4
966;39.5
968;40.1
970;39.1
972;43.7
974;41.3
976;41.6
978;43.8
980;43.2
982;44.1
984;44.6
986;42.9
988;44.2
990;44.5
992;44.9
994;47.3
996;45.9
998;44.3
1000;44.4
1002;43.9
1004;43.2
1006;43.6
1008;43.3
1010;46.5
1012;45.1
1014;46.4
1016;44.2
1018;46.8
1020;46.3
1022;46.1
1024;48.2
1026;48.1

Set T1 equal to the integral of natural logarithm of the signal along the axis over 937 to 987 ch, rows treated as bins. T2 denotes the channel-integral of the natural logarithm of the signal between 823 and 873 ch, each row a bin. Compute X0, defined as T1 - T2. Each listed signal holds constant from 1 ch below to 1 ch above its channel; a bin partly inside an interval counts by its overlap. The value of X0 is 5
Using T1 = 187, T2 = 182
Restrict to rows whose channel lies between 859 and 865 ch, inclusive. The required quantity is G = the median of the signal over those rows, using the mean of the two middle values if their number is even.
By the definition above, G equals 40.8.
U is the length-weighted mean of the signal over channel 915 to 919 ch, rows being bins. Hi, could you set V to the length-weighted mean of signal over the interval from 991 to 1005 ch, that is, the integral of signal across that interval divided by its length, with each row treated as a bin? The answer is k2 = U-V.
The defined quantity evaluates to 2.5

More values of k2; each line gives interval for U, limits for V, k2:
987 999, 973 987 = 2.1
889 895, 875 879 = 1.8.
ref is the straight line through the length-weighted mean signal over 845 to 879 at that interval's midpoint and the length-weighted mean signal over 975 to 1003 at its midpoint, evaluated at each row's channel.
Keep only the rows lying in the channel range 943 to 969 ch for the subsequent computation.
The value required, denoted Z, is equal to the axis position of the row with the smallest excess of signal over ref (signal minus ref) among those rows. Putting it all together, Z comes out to 966 ch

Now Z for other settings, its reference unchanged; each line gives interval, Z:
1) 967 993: 970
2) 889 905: 896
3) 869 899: 870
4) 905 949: 946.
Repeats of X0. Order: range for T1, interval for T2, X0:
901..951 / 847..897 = 4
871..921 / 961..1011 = 3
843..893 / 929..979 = -1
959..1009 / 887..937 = -4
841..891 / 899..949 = -6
